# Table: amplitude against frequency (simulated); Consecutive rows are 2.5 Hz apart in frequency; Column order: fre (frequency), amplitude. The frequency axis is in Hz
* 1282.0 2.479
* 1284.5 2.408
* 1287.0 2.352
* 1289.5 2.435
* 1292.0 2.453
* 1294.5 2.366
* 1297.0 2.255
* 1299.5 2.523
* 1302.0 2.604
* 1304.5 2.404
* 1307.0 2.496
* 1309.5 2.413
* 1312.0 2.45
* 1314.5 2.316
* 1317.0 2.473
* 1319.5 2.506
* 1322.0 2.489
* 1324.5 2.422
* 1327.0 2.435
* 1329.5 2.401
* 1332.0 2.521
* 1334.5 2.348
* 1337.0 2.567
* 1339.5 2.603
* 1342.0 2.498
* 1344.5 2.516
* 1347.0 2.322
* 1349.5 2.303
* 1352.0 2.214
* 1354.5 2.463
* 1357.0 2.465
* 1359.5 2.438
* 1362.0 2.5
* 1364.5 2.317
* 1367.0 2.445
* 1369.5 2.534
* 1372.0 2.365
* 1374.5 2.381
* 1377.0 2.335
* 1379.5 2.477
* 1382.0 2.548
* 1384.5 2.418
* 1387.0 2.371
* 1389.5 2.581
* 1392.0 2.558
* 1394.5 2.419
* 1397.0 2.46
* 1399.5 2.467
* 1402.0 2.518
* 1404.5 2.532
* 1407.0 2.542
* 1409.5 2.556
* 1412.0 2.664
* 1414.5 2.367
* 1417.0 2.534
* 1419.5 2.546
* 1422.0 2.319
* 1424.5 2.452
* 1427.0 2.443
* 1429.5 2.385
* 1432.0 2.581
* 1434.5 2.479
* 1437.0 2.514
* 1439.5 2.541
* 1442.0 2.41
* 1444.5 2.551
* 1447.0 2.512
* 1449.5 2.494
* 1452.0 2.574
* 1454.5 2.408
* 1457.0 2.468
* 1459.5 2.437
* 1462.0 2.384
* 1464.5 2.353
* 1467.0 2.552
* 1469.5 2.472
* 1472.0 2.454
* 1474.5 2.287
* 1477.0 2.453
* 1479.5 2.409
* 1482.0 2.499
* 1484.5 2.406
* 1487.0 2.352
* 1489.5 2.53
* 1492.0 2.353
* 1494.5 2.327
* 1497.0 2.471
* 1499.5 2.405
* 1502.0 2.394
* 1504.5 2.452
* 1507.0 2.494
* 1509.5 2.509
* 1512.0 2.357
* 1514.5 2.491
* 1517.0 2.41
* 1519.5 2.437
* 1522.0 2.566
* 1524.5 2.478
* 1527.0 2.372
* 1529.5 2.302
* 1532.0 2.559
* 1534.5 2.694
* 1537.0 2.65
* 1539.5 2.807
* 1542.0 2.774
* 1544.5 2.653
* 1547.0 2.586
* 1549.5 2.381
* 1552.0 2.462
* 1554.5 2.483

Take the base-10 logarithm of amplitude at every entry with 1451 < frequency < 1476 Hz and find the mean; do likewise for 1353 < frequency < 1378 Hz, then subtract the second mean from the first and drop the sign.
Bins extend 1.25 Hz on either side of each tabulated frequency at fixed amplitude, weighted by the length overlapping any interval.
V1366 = 0.003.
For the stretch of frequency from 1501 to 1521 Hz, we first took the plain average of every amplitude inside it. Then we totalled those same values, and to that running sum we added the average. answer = 22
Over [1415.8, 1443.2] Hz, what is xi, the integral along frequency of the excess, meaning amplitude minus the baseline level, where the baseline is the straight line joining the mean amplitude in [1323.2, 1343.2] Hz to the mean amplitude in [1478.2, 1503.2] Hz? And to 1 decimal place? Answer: 1.0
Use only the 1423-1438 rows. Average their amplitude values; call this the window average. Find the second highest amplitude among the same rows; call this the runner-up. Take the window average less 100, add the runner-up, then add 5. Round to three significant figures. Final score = -90.0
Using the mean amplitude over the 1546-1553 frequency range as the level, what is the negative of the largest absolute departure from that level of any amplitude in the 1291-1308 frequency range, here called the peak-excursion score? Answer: -0.22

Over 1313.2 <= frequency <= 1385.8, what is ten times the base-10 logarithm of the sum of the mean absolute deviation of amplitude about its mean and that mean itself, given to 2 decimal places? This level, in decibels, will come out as 4.00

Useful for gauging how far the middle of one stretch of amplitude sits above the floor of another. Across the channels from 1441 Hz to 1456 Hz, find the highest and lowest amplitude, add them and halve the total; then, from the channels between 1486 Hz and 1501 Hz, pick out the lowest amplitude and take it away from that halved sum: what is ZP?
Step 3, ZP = 0.164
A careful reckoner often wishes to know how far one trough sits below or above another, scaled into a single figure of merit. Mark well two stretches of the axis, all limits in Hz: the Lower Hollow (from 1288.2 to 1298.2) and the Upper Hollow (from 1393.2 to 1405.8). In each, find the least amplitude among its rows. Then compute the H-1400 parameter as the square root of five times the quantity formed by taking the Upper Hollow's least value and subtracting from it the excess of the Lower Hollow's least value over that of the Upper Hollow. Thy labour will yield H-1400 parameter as 3.59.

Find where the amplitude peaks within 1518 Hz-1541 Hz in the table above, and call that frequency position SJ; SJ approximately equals 1539.5 Hz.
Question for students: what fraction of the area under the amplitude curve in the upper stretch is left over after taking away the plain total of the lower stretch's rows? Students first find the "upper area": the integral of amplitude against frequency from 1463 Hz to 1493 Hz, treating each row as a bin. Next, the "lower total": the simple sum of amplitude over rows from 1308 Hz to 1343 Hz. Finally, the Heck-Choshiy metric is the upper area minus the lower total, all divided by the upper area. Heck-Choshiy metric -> 0.5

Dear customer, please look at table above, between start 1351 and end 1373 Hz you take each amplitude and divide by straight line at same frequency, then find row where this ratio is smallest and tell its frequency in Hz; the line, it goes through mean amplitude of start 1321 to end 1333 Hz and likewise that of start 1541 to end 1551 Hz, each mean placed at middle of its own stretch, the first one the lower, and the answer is 1352.0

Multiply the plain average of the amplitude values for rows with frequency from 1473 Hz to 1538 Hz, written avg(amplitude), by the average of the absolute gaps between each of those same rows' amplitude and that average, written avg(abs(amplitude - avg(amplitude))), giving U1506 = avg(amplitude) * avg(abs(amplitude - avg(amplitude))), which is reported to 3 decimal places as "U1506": 0.192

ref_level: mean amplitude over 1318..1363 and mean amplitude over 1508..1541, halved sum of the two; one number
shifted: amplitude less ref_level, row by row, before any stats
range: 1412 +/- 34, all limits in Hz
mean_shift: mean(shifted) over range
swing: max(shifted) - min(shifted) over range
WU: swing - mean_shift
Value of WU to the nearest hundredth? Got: 0.33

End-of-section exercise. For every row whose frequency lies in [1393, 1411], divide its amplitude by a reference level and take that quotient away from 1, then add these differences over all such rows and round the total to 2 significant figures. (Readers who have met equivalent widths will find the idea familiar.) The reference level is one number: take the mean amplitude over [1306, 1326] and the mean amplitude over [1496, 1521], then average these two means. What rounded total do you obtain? -0.16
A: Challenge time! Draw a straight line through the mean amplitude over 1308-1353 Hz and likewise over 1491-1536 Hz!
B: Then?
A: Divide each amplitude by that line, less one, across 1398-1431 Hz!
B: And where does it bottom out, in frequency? 1422.0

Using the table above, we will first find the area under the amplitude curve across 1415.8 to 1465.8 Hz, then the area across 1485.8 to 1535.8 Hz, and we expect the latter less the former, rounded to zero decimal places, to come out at -1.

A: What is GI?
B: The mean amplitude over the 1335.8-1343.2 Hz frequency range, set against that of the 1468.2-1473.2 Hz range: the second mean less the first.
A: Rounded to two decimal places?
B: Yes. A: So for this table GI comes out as -0.09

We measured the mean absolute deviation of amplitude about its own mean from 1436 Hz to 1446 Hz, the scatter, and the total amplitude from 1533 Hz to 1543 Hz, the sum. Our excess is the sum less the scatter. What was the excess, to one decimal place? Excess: 10.9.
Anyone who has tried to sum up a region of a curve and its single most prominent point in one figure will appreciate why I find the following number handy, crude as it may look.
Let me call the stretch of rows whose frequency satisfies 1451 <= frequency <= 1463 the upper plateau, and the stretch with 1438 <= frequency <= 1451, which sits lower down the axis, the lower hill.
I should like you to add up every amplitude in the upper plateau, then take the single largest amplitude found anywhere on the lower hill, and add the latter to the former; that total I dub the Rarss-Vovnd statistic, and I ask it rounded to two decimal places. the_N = 14.82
